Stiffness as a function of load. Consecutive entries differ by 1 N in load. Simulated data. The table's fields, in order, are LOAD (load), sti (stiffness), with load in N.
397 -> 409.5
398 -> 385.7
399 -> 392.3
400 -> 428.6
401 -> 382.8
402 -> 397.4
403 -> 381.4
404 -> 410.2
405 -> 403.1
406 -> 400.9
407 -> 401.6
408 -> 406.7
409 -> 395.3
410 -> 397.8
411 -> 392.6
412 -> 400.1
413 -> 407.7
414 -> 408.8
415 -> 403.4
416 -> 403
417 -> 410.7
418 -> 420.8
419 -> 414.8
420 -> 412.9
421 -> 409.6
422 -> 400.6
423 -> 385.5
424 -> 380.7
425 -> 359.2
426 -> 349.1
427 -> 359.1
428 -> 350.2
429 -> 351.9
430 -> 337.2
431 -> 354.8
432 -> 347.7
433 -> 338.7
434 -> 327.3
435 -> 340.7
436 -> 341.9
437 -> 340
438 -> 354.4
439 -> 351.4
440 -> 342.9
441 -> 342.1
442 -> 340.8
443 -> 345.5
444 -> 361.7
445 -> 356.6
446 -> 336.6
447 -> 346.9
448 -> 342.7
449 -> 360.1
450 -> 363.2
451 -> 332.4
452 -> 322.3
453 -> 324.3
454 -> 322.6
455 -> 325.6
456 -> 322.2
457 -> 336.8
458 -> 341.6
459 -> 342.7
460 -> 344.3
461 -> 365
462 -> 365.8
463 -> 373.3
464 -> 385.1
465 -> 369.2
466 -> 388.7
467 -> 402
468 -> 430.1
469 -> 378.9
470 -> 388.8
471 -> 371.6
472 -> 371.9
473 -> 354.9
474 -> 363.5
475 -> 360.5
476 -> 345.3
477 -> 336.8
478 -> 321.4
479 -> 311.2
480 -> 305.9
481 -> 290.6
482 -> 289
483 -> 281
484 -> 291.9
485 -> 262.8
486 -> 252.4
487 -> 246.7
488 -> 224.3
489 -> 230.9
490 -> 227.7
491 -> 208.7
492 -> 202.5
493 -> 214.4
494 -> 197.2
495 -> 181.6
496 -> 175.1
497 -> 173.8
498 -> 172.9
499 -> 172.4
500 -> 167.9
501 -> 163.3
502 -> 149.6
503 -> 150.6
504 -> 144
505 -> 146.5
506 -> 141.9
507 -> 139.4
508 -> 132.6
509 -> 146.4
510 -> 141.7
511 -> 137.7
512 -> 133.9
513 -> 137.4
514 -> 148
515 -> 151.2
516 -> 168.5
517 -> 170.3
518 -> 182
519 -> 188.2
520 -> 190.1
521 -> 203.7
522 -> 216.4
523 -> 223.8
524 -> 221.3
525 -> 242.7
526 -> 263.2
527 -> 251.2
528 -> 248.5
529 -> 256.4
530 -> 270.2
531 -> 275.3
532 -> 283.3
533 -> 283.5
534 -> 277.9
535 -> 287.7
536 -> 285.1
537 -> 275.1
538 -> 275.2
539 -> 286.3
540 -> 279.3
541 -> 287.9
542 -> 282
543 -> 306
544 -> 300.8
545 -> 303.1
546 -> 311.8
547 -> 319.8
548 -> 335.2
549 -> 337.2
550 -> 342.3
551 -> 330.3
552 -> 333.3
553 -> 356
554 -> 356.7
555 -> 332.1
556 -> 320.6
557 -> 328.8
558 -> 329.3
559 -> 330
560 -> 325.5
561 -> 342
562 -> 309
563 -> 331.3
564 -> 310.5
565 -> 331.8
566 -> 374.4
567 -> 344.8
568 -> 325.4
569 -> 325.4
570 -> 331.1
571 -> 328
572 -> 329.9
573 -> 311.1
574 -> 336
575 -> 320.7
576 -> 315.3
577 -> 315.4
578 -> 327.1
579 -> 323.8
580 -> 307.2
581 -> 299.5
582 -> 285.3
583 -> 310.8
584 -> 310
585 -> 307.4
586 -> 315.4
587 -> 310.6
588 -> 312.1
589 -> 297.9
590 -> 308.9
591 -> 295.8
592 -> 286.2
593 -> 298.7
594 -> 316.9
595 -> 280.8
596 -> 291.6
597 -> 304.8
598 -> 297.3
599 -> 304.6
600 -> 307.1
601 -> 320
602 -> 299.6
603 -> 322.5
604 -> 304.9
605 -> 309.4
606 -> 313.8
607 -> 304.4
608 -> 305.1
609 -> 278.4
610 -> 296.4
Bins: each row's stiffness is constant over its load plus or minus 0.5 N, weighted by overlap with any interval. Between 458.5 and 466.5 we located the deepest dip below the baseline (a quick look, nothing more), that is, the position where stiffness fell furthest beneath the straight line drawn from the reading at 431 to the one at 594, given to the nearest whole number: 459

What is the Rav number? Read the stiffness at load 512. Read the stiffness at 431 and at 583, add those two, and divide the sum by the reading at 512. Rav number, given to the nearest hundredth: 4.97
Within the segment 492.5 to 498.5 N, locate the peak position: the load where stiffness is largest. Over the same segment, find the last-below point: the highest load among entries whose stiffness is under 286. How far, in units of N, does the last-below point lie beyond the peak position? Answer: 5 N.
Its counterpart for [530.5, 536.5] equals 1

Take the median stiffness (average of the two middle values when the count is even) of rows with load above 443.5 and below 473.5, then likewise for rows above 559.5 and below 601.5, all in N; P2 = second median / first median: 0.87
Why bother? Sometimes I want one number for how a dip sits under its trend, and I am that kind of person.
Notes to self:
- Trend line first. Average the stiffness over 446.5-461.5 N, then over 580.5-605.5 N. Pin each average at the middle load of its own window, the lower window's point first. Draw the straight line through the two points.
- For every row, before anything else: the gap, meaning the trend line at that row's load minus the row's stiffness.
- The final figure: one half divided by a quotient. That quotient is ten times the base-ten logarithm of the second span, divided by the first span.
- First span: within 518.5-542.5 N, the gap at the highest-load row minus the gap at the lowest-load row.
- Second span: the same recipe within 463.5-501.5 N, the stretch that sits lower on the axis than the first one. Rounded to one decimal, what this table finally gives -2.1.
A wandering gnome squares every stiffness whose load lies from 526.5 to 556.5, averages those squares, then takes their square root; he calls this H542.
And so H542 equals 301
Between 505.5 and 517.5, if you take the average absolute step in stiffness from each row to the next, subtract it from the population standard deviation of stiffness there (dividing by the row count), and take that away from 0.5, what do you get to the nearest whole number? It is -5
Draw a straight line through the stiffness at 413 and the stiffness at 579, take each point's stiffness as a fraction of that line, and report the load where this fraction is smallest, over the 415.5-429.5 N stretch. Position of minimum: 426 N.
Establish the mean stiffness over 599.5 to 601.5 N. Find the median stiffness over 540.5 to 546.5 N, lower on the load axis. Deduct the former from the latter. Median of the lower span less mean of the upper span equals -12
